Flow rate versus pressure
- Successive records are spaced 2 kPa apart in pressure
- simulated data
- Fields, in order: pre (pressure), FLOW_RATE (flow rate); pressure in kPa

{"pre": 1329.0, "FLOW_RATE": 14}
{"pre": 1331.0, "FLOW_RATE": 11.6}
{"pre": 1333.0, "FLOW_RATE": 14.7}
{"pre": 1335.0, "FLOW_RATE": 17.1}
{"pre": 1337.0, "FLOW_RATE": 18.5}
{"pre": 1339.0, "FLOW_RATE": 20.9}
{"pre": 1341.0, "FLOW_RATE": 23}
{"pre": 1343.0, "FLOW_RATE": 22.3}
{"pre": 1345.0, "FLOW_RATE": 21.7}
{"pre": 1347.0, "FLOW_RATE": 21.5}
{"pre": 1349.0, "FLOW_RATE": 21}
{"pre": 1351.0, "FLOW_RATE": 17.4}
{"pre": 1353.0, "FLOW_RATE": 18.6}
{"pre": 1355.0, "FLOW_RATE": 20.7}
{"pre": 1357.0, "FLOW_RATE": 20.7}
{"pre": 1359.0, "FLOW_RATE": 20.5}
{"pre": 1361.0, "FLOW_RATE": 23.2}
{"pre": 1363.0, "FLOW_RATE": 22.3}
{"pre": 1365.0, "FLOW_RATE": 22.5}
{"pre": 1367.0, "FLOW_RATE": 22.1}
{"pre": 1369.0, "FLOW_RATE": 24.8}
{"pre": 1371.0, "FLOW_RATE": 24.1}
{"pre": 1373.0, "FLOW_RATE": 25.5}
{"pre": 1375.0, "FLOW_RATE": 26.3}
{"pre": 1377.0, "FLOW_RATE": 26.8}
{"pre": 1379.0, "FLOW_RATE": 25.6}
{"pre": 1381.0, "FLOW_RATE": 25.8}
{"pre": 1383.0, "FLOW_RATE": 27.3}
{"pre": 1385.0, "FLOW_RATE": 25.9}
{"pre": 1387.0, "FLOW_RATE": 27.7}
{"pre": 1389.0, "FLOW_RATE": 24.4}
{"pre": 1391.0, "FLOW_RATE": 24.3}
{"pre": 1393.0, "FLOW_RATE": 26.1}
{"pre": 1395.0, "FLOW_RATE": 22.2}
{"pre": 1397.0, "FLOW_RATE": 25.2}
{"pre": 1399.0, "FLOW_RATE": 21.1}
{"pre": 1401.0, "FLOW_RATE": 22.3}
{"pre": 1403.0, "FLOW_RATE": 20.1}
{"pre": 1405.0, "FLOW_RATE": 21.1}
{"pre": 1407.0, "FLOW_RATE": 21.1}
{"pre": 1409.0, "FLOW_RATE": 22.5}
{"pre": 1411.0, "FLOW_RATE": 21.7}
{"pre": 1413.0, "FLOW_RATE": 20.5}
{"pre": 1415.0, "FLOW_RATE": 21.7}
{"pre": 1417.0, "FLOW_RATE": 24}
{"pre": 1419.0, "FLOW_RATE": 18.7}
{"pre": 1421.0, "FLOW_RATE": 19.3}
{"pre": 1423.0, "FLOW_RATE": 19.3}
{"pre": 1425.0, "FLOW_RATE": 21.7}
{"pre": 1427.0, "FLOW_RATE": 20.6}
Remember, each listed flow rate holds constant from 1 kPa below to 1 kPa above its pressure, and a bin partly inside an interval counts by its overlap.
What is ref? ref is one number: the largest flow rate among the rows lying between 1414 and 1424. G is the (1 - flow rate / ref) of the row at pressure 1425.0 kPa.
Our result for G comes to 0.096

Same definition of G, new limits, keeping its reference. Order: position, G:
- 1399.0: 0.121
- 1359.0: 0.146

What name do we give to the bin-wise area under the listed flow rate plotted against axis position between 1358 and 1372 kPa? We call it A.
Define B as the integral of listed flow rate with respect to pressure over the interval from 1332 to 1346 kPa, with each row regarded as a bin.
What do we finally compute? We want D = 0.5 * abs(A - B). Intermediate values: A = 319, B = 276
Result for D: 21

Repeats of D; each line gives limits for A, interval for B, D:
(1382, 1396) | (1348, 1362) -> 36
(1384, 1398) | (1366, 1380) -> 1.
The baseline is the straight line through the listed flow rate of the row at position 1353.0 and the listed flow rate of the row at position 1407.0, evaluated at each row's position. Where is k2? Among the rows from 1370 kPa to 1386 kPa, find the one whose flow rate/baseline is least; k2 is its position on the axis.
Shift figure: 1371.0 kPa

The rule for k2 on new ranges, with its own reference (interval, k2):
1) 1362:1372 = 1367.0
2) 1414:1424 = 1419.0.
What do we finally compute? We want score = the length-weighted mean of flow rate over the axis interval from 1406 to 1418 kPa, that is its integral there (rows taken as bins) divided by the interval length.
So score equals 21.9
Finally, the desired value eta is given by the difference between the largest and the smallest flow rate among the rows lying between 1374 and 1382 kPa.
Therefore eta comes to 1.2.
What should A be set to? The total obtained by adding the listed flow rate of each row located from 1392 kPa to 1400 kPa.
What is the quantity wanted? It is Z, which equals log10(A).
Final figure 1.98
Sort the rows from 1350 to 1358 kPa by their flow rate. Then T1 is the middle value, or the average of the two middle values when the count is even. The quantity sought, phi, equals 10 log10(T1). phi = 12.9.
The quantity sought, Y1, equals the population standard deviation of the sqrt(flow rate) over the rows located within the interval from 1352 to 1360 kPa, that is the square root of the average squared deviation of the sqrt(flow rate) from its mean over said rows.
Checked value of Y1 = 0.10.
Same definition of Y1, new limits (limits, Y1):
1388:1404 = 0.20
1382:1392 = 0.14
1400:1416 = 0.08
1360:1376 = 0.15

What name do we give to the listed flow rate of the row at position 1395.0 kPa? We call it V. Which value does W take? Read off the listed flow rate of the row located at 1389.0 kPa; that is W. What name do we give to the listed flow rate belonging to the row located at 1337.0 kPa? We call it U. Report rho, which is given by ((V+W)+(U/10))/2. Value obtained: 24.2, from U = 18.5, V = 22.2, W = 24.4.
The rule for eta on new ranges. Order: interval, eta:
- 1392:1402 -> 5.0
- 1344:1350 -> 0.7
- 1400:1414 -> 2.4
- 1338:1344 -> 2.1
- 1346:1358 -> 4.1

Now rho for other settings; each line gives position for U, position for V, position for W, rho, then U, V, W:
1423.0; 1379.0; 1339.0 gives 24.2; 19.3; 25.6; 20.9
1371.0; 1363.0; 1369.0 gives 24.8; 24.1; 22.3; 24.8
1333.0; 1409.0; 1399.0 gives 22.5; 14.7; 22.5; 21.1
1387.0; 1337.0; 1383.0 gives 24.3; 27.7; 18.5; 27.3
